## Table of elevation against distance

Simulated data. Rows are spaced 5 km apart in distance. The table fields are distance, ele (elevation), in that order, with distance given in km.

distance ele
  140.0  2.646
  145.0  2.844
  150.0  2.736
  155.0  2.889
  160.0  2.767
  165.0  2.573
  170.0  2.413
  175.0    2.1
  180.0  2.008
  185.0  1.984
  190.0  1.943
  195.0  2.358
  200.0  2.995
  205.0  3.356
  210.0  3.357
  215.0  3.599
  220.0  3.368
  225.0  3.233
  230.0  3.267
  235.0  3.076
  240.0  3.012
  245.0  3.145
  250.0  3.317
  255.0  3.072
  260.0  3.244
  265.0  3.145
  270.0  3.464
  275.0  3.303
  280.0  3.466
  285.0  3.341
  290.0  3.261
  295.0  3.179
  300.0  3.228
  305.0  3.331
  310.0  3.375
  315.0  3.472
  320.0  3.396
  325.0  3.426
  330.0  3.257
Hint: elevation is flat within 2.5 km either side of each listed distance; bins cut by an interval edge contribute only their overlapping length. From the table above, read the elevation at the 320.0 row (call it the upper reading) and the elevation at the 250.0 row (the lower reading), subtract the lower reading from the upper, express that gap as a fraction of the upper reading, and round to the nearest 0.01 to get 0.02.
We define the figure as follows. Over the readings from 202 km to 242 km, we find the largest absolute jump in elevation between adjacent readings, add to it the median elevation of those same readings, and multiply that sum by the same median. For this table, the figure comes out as 11.8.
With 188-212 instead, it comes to 10.9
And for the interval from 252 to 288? 12.0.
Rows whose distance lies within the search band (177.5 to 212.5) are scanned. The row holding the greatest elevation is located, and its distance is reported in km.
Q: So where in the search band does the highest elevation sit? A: 210.0 km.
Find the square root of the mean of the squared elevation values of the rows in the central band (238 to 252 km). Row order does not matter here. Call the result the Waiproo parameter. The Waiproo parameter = 3.2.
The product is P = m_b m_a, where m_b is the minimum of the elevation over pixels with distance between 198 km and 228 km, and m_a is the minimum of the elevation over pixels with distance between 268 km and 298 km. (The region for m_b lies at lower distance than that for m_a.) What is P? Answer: 9.5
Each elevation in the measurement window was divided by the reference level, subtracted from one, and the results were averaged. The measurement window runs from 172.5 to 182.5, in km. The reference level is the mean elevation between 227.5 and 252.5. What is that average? 0.35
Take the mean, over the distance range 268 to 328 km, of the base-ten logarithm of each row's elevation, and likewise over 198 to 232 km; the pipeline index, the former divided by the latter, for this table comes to 1.01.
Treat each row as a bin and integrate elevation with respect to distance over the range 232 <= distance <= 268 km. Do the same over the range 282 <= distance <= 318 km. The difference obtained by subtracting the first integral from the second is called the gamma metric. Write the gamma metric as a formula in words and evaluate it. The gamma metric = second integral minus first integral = 6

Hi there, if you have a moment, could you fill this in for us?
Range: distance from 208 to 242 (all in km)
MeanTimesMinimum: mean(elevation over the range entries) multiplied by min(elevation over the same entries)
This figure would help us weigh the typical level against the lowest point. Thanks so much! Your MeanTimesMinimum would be 9.9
